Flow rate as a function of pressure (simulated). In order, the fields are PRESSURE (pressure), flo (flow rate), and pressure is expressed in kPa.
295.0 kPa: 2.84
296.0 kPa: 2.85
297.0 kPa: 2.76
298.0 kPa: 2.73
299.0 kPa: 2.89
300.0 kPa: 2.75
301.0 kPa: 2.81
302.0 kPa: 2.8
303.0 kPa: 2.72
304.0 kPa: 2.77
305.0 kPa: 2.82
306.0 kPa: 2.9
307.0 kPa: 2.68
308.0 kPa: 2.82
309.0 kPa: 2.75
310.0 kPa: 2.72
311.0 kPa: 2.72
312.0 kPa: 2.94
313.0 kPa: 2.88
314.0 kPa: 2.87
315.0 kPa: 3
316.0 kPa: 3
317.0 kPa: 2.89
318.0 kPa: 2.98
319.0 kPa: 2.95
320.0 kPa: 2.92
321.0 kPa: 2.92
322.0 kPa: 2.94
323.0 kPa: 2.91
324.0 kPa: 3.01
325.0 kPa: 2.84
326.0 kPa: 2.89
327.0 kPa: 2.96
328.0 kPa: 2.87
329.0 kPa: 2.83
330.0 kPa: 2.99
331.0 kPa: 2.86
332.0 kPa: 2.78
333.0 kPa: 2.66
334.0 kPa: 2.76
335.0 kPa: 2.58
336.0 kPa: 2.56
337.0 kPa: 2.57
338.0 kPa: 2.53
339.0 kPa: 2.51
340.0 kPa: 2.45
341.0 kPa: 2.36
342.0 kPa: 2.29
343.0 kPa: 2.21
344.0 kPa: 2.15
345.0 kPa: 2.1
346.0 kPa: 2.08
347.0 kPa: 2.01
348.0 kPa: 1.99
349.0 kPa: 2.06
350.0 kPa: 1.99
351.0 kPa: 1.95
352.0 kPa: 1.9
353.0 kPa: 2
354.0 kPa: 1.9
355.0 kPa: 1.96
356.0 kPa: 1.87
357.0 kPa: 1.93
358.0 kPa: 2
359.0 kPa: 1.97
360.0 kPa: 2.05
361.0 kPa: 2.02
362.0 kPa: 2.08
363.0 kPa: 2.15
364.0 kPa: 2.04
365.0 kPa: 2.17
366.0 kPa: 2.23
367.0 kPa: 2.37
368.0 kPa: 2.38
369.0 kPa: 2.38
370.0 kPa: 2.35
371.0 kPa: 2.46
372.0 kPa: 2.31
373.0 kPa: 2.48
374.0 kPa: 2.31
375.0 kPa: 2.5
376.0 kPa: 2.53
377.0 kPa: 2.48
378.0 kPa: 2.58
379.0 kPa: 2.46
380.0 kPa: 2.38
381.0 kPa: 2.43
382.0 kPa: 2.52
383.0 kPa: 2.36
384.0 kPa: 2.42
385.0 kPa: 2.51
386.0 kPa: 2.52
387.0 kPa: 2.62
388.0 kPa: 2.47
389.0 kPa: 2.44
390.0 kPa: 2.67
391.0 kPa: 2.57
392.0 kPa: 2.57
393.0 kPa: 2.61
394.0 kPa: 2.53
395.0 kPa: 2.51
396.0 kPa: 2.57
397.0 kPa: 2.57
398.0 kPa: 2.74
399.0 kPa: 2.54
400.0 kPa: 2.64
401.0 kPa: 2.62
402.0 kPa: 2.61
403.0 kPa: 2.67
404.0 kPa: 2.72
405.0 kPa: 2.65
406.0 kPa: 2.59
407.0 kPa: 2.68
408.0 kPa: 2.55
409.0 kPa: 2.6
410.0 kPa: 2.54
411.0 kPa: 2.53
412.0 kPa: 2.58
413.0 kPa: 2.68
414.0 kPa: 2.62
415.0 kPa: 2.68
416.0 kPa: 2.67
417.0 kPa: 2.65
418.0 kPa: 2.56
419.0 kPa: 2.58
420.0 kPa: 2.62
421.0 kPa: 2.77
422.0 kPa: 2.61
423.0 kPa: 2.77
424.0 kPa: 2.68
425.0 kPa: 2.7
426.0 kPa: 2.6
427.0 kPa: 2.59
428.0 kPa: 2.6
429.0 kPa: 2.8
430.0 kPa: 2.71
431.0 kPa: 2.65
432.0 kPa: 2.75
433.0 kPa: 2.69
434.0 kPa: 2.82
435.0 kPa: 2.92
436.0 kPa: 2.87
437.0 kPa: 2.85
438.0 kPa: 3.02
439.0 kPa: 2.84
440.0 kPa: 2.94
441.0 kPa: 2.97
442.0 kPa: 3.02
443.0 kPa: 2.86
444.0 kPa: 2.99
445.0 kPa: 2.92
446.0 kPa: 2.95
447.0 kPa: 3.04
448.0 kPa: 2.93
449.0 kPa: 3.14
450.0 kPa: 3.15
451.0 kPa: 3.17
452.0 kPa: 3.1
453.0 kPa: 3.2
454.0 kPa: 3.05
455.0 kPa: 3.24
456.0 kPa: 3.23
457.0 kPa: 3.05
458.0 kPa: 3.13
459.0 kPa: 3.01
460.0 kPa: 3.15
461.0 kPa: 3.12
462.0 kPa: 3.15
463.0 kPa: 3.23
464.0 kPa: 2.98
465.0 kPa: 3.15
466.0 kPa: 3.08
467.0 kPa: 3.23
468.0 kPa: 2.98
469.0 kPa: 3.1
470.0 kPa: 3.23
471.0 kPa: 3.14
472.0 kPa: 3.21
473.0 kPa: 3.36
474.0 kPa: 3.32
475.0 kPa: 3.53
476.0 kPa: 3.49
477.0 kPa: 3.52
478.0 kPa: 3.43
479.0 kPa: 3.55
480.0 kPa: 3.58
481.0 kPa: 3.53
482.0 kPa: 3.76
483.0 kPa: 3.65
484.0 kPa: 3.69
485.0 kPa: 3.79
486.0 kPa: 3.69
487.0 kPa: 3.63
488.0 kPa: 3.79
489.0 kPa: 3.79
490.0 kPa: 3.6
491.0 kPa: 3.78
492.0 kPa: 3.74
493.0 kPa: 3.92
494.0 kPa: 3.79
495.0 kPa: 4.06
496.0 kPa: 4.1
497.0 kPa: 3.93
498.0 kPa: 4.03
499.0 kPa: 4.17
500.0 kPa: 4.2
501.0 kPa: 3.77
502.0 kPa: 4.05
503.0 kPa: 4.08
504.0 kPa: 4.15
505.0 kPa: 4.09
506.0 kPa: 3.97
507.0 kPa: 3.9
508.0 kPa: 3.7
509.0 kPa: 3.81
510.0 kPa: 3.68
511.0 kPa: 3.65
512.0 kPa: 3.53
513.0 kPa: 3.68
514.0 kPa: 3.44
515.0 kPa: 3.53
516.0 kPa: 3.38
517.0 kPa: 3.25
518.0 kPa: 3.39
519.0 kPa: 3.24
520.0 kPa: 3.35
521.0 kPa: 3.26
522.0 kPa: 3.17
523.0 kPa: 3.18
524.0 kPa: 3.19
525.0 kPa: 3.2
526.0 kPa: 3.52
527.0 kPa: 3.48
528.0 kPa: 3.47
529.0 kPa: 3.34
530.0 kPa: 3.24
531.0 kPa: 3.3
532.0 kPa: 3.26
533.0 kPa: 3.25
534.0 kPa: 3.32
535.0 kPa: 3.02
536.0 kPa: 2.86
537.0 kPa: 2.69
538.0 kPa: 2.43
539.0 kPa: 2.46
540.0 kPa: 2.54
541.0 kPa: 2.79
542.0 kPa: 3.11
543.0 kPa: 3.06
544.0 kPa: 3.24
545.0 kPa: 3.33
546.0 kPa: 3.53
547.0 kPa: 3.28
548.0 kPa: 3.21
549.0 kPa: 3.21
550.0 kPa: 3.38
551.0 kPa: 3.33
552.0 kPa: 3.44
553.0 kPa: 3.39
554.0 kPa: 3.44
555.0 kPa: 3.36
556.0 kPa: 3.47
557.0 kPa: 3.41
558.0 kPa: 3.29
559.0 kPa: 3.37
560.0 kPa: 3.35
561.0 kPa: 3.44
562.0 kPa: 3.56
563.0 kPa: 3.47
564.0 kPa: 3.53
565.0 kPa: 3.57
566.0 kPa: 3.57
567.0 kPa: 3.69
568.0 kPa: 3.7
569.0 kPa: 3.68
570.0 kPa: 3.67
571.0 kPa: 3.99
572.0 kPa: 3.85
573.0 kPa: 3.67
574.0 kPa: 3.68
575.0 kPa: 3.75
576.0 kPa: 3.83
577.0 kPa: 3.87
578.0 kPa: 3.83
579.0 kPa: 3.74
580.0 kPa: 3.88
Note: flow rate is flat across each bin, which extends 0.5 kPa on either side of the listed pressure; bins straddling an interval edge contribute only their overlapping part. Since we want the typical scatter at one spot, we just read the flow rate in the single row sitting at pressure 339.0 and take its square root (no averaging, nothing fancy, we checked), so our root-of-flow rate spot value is 1.58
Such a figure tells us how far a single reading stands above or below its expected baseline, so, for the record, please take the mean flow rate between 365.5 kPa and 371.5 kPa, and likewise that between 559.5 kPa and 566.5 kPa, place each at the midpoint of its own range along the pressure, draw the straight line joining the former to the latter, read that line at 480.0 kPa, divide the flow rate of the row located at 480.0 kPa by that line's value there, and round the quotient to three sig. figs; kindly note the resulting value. 1.19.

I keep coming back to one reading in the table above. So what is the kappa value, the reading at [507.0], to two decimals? 3.90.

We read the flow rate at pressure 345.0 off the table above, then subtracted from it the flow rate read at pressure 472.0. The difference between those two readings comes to -1.1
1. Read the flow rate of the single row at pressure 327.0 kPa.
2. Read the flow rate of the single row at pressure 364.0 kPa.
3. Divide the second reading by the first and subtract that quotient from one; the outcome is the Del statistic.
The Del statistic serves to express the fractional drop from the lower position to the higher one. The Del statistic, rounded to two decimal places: 0.31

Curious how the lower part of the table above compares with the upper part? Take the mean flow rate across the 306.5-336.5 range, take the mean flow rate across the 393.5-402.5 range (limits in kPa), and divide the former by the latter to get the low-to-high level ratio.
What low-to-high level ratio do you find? 1.10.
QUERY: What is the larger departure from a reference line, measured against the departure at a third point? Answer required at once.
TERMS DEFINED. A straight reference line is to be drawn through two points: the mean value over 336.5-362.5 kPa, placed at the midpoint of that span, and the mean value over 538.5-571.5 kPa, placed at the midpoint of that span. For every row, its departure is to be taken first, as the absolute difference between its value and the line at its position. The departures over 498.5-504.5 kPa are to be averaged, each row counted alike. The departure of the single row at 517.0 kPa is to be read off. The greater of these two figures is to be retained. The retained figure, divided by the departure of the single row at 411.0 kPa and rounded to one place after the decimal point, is 23.4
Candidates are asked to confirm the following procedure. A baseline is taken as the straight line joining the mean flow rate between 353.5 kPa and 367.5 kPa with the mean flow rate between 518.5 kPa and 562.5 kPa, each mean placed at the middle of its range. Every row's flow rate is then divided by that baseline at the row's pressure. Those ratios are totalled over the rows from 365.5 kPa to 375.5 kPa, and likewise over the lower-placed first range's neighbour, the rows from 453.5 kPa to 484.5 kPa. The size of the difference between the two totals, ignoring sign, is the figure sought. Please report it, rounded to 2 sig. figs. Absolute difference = 26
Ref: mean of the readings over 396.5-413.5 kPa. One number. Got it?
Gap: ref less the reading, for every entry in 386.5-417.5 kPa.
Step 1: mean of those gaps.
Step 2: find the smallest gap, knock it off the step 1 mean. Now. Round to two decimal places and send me 0.14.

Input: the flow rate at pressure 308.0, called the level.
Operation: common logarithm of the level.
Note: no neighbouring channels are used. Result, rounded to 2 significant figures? 0.45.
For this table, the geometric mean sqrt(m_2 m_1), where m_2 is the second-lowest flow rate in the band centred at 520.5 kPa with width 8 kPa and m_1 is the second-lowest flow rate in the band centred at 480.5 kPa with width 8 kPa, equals 3.35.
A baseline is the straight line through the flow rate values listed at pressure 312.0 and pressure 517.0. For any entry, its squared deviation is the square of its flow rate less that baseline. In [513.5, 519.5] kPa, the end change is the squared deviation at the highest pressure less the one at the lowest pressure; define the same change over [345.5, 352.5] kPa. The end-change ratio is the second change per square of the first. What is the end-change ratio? 268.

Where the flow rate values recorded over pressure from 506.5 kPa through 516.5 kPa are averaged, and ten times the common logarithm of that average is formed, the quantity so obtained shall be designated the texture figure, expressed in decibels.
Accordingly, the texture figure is 5.6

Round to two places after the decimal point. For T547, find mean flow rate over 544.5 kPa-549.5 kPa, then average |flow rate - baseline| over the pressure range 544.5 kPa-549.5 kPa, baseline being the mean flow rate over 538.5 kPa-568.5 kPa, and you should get 0.10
